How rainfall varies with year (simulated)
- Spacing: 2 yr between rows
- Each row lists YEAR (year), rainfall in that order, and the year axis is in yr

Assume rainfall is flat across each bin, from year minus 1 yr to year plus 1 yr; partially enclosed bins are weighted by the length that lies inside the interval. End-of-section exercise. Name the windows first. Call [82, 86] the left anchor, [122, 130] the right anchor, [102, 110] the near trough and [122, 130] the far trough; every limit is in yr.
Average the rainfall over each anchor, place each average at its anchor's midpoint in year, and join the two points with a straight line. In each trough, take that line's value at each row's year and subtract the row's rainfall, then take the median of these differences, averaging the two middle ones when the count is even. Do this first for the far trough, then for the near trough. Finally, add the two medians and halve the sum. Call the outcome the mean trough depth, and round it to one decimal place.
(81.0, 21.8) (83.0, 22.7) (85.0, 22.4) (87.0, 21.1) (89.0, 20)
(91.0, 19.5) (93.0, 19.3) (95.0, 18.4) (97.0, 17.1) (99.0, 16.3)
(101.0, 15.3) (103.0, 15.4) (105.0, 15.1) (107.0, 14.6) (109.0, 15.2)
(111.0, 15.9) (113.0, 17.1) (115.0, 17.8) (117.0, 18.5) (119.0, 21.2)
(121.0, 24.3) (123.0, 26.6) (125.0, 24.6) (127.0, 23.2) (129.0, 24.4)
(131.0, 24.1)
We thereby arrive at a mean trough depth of 4.4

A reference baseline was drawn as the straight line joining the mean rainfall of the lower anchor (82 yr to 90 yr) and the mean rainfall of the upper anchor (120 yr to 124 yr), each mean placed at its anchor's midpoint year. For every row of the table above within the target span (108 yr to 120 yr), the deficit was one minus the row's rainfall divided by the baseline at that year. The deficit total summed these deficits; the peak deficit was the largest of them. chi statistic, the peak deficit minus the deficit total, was -1.3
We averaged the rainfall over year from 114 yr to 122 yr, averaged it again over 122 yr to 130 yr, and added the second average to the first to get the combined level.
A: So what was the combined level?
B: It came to 45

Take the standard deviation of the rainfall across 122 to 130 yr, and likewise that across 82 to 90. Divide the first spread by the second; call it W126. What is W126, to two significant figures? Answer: 1.1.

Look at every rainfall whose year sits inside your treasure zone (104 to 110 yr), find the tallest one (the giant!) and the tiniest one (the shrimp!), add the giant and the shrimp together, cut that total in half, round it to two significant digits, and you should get 15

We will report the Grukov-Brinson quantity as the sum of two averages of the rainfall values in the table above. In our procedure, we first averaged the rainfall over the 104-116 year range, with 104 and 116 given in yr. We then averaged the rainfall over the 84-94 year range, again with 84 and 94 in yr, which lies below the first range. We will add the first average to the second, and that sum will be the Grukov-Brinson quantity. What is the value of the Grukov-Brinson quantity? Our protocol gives 36.4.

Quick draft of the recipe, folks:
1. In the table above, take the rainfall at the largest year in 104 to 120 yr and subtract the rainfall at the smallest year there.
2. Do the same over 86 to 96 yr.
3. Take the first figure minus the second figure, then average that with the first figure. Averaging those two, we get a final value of 7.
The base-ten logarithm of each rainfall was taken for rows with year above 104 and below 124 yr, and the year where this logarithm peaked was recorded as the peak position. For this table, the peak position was 123.0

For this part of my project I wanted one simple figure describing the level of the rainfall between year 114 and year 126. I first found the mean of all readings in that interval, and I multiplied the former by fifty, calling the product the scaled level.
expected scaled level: 1108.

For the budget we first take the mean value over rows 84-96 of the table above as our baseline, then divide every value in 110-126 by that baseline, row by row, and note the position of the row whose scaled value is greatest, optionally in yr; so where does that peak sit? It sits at 123.0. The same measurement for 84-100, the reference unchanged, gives 85.0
